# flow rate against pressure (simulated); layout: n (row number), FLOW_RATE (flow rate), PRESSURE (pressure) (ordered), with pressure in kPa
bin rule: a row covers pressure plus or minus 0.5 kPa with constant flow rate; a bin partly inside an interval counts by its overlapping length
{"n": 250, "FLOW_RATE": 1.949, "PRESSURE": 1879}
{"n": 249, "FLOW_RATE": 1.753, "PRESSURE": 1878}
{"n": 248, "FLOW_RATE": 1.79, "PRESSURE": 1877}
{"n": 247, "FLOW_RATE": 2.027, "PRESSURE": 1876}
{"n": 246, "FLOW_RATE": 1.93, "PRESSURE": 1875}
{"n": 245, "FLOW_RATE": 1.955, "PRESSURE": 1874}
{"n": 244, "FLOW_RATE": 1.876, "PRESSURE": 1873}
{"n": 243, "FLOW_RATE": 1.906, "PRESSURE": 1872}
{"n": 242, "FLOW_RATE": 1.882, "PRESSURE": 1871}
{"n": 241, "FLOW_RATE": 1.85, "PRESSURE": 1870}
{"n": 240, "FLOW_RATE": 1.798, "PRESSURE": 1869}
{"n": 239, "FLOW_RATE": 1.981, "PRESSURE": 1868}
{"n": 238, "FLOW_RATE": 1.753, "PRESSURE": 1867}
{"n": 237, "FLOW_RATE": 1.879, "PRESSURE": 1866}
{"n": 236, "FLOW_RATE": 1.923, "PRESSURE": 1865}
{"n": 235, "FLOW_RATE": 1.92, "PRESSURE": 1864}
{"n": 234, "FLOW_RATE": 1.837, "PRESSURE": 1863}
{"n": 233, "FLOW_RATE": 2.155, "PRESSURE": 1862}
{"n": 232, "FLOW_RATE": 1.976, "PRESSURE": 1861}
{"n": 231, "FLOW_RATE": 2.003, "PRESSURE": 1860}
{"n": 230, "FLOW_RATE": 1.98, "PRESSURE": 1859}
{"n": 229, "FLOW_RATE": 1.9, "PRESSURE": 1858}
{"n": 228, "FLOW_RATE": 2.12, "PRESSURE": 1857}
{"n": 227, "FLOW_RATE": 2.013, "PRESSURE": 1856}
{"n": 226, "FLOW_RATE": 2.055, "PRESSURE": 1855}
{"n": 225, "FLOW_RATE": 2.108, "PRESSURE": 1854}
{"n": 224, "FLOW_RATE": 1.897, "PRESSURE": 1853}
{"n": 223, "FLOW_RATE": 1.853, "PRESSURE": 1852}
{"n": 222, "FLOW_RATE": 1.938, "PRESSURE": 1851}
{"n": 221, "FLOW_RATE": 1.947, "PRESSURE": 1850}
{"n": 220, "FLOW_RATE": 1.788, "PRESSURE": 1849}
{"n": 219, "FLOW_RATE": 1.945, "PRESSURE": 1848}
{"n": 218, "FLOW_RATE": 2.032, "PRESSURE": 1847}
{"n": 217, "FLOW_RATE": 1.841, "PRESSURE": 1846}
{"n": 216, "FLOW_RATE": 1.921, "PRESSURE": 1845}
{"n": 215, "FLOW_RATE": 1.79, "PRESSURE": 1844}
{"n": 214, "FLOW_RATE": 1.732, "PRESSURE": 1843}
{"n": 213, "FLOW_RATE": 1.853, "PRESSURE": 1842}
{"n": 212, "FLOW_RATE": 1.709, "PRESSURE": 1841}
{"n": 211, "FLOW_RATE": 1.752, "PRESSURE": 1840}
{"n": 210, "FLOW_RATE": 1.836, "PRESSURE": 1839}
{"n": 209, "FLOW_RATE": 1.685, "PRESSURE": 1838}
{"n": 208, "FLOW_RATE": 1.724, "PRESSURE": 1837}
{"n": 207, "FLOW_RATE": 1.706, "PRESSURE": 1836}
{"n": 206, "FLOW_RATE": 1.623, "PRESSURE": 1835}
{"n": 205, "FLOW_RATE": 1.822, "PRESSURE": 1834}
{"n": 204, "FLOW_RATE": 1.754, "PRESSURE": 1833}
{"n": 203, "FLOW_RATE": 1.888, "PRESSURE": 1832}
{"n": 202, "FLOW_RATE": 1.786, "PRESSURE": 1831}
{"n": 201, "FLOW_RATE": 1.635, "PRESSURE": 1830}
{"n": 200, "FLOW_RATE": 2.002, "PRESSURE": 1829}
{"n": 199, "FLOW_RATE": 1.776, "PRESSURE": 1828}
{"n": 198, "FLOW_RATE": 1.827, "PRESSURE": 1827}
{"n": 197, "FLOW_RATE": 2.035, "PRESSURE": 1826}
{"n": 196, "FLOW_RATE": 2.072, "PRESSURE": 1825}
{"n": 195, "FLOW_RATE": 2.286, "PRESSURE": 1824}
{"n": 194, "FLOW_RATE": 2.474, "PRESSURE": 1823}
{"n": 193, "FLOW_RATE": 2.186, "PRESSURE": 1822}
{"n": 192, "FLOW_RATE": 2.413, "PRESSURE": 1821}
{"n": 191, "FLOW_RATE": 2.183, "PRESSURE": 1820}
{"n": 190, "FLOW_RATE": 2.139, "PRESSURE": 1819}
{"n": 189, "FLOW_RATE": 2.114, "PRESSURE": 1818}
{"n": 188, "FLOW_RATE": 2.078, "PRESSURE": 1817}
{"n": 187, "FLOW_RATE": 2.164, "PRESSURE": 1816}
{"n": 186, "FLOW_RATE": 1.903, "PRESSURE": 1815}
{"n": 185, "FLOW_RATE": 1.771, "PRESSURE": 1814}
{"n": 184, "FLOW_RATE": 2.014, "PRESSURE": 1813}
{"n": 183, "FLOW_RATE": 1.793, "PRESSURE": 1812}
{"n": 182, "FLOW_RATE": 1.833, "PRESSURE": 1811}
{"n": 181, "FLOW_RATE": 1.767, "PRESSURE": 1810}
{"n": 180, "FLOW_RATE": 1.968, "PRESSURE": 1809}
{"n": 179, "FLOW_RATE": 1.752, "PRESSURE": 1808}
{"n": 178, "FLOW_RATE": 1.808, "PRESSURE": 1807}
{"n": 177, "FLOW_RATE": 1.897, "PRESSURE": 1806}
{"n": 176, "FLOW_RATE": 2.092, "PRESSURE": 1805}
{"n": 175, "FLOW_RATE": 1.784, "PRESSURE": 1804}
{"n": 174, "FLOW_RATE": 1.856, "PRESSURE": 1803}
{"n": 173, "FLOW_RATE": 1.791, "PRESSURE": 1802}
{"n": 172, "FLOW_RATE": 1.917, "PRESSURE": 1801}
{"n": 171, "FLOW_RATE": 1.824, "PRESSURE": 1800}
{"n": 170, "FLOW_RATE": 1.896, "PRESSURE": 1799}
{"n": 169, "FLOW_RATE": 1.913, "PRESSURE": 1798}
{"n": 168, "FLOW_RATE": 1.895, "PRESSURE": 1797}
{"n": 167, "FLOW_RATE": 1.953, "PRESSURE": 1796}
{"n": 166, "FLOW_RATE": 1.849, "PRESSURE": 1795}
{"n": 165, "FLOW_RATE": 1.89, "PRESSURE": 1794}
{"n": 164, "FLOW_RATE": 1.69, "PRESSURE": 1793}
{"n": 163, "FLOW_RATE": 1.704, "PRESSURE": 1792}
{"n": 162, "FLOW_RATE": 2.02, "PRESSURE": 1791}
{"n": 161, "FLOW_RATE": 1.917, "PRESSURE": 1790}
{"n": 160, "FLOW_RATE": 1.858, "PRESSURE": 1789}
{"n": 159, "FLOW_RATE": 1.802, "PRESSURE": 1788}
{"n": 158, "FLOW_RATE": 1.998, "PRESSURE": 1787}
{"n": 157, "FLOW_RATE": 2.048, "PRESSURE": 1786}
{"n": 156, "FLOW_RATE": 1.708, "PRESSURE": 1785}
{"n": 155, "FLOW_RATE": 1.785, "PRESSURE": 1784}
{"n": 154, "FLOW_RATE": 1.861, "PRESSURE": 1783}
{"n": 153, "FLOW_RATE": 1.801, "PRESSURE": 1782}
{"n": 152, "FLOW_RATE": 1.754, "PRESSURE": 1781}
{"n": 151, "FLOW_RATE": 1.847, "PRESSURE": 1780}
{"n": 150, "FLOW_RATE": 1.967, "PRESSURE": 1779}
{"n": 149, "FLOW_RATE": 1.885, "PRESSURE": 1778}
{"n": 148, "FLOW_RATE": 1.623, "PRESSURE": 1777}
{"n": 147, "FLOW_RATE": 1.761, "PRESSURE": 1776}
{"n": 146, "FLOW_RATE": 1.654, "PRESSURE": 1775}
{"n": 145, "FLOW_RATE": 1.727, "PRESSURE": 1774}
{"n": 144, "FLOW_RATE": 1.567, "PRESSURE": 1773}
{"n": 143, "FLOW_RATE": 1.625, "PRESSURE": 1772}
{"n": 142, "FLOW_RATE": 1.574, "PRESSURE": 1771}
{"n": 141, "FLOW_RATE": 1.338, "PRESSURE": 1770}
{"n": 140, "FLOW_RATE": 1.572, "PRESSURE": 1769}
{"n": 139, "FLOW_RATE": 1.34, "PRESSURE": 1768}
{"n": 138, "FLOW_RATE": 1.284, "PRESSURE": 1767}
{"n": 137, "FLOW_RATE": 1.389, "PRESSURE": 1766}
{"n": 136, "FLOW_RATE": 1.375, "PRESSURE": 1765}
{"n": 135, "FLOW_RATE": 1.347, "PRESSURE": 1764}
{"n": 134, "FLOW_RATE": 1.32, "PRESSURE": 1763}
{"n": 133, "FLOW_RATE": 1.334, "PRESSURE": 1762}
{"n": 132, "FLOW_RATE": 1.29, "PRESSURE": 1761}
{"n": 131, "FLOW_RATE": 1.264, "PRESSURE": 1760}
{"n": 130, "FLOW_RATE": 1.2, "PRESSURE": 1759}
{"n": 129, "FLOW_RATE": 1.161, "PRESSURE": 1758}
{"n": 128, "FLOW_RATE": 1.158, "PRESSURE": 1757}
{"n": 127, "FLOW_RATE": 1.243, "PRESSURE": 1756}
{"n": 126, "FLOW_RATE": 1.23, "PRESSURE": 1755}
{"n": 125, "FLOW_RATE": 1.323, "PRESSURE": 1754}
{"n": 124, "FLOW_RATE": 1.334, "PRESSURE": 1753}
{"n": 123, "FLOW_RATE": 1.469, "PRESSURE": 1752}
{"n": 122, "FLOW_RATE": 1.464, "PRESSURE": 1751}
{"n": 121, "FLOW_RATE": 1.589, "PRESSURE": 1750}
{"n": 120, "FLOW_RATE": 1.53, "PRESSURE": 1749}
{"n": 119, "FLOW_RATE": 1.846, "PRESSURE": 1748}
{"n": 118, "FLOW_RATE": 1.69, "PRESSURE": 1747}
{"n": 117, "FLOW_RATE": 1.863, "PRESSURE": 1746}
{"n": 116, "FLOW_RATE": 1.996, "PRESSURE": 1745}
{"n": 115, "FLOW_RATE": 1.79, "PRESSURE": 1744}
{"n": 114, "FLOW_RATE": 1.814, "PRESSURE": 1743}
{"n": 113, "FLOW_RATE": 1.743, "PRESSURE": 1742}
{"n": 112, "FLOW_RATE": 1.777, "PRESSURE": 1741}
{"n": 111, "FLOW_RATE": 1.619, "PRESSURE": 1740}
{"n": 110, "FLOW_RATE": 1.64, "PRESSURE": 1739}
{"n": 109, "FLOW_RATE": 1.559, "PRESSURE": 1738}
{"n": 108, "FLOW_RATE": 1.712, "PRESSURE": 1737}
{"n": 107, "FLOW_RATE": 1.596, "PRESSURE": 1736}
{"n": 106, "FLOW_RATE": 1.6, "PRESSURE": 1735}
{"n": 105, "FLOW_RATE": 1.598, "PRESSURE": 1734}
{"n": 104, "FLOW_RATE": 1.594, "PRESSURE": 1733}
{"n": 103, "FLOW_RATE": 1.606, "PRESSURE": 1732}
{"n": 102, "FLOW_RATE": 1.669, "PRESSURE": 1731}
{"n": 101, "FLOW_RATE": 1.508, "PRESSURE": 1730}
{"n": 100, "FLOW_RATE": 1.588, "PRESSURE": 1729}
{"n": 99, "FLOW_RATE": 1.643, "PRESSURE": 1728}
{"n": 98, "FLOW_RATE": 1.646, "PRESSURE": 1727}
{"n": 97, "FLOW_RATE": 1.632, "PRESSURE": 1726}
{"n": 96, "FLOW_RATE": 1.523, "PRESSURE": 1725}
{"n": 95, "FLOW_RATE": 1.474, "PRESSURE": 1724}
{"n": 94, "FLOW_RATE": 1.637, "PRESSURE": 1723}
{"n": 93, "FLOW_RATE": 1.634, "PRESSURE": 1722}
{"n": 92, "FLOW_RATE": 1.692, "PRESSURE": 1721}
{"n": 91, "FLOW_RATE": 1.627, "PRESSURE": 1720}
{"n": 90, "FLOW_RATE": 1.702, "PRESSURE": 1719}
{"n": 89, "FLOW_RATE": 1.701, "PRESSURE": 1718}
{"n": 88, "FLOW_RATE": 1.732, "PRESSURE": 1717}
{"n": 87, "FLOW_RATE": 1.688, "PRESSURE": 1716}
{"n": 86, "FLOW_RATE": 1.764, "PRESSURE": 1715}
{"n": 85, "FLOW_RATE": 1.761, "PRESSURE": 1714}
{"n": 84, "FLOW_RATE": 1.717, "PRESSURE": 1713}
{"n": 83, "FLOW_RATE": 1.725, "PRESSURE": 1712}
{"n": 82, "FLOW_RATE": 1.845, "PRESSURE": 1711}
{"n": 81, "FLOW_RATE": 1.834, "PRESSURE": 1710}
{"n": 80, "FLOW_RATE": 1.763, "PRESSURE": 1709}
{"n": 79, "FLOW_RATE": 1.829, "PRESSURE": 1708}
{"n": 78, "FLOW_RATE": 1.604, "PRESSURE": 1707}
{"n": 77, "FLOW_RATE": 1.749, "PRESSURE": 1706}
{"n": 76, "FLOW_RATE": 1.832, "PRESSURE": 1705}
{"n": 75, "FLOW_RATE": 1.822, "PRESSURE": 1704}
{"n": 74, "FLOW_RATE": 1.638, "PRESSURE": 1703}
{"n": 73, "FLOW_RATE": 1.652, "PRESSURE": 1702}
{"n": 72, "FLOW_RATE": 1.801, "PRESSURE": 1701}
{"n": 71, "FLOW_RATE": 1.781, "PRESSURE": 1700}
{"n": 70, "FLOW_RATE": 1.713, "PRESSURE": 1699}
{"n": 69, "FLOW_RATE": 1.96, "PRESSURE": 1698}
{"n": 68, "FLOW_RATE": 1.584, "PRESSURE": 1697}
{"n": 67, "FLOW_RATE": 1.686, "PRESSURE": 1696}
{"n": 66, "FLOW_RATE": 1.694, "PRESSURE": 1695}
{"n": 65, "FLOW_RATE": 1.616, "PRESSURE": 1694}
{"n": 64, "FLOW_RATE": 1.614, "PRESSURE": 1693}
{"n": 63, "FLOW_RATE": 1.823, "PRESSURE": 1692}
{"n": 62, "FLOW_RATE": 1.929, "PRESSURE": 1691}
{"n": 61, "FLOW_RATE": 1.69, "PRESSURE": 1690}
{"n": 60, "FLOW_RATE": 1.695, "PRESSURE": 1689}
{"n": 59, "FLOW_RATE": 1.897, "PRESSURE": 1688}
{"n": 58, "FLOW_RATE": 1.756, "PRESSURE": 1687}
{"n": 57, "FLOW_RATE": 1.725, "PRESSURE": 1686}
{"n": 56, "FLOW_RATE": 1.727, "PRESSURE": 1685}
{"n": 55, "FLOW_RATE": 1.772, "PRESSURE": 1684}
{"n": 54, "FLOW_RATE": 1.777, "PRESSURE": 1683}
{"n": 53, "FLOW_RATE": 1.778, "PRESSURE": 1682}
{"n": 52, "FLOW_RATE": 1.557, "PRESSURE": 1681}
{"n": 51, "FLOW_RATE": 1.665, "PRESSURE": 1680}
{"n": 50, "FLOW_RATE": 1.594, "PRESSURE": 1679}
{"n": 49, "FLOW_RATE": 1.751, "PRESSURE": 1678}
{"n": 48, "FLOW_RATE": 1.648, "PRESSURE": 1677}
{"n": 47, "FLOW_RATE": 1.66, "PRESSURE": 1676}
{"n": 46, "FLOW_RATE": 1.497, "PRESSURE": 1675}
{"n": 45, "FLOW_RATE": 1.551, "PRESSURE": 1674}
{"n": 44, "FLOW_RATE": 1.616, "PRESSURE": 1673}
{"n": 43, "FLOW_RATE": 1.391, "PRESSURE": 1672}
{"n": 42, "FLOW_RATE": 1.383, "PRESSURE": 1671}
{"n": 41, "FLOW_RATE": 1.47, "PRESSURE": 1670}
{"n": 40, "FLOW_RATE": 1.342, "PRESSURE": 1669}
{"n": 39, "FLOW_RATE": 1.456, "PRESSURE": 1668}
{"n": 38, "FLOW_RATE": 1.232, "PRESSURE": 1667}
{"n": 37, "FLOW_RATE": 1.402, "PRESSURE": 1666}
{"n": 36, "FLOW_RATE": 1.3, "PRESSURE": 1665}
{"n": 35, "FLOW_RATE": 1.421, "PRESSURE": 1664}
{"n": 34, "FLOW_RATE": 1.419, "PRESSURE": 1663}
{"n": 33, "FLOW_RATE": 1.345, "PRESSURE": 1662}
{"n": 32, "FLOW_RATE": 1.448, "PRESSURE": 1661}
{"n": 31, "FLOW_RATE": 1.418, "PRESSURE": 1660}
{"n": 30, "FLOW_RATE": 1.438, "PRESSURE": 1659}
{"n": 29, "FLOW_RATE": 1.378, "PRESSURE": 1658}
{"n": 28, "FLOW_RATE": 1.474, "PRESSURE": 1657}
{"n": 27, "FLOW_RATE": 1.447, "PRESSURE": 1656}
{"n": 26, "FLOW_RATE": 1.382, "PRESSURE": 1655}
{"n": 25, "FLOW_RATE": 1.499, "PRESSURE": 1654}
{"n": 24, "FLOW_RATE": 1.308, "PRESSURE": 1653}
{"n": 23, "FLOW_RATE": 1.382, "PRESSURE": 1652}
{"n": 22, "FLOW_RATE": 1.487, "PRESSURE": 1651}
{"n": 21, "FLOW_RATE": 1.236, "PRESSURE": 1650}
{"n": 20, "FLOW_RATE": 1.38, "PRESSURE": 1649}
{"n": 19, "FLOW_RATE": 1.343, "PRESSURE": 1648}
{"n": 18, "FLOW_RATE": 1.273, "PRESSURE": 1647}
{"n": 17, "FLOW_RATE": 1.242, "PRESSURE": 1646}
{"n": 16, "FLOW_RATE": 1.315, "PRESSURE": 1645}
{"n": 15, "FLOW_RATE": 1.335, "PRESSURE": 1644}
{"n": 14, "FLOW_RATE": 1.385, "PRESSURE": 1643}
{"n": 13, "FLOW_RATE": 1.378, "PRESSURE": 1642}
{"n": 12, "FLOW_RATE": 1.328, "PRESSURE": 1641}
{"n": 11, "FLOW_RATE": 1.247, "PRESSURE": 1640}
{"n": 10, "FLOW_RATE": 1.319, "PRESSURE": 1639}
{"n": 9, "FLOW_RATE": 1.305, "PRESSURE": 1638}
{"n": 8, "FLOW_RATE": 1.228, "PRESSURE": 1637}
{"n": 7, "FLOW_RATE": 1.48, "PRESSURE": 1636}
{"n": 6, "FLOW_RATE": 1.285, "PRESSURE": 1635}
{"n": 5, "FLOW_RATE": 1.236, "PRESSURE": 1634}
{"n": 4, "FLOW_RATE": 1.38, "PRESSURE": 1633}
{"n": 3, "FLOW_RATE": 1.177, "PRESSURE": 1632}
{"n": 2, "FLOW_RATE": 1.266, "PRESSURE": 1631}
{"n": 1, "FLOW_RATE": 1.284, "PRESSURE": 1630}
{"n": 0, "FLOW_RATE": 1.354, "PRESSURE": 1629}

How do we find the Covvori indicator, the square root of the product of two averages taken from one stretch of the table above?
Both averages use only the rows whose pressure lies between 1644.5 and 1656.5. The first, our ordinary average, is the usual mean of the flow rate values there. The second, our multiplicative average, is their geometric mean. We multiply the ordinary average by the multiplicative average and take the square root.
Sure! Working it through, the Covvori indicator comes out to 1.36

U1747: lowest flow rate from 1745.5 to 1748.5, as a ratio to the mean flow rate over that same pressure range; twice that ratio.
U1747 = 1.88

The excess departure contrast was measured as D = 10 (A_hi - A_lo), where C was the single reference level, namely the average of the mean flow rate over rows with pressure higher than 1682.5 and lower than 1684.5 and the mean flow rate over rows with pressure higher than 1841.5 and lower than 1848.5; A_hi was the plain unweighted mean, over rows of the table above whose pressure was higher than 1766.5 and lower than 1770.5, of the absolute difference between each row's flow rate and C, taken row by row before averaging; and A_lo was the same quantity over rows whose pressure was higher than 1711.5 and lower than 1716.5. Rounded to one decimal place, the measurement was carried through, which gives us 3.5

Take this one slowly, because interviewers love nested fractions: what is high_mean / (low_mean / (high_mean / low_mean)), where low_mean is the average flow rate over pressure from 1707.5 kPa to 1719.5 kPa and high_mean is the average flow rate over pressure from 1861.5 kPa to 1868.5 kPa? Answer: 1.20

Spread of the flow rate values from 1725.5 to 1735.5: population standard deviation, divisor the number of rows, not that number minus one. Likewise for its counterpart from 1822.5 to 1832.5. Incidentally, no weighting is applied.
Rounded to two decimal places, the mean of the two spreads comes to 0.14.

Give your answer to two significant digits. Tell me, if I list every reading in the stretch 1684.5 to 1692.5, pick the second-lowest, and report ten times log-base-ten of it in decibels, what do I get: 2.3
